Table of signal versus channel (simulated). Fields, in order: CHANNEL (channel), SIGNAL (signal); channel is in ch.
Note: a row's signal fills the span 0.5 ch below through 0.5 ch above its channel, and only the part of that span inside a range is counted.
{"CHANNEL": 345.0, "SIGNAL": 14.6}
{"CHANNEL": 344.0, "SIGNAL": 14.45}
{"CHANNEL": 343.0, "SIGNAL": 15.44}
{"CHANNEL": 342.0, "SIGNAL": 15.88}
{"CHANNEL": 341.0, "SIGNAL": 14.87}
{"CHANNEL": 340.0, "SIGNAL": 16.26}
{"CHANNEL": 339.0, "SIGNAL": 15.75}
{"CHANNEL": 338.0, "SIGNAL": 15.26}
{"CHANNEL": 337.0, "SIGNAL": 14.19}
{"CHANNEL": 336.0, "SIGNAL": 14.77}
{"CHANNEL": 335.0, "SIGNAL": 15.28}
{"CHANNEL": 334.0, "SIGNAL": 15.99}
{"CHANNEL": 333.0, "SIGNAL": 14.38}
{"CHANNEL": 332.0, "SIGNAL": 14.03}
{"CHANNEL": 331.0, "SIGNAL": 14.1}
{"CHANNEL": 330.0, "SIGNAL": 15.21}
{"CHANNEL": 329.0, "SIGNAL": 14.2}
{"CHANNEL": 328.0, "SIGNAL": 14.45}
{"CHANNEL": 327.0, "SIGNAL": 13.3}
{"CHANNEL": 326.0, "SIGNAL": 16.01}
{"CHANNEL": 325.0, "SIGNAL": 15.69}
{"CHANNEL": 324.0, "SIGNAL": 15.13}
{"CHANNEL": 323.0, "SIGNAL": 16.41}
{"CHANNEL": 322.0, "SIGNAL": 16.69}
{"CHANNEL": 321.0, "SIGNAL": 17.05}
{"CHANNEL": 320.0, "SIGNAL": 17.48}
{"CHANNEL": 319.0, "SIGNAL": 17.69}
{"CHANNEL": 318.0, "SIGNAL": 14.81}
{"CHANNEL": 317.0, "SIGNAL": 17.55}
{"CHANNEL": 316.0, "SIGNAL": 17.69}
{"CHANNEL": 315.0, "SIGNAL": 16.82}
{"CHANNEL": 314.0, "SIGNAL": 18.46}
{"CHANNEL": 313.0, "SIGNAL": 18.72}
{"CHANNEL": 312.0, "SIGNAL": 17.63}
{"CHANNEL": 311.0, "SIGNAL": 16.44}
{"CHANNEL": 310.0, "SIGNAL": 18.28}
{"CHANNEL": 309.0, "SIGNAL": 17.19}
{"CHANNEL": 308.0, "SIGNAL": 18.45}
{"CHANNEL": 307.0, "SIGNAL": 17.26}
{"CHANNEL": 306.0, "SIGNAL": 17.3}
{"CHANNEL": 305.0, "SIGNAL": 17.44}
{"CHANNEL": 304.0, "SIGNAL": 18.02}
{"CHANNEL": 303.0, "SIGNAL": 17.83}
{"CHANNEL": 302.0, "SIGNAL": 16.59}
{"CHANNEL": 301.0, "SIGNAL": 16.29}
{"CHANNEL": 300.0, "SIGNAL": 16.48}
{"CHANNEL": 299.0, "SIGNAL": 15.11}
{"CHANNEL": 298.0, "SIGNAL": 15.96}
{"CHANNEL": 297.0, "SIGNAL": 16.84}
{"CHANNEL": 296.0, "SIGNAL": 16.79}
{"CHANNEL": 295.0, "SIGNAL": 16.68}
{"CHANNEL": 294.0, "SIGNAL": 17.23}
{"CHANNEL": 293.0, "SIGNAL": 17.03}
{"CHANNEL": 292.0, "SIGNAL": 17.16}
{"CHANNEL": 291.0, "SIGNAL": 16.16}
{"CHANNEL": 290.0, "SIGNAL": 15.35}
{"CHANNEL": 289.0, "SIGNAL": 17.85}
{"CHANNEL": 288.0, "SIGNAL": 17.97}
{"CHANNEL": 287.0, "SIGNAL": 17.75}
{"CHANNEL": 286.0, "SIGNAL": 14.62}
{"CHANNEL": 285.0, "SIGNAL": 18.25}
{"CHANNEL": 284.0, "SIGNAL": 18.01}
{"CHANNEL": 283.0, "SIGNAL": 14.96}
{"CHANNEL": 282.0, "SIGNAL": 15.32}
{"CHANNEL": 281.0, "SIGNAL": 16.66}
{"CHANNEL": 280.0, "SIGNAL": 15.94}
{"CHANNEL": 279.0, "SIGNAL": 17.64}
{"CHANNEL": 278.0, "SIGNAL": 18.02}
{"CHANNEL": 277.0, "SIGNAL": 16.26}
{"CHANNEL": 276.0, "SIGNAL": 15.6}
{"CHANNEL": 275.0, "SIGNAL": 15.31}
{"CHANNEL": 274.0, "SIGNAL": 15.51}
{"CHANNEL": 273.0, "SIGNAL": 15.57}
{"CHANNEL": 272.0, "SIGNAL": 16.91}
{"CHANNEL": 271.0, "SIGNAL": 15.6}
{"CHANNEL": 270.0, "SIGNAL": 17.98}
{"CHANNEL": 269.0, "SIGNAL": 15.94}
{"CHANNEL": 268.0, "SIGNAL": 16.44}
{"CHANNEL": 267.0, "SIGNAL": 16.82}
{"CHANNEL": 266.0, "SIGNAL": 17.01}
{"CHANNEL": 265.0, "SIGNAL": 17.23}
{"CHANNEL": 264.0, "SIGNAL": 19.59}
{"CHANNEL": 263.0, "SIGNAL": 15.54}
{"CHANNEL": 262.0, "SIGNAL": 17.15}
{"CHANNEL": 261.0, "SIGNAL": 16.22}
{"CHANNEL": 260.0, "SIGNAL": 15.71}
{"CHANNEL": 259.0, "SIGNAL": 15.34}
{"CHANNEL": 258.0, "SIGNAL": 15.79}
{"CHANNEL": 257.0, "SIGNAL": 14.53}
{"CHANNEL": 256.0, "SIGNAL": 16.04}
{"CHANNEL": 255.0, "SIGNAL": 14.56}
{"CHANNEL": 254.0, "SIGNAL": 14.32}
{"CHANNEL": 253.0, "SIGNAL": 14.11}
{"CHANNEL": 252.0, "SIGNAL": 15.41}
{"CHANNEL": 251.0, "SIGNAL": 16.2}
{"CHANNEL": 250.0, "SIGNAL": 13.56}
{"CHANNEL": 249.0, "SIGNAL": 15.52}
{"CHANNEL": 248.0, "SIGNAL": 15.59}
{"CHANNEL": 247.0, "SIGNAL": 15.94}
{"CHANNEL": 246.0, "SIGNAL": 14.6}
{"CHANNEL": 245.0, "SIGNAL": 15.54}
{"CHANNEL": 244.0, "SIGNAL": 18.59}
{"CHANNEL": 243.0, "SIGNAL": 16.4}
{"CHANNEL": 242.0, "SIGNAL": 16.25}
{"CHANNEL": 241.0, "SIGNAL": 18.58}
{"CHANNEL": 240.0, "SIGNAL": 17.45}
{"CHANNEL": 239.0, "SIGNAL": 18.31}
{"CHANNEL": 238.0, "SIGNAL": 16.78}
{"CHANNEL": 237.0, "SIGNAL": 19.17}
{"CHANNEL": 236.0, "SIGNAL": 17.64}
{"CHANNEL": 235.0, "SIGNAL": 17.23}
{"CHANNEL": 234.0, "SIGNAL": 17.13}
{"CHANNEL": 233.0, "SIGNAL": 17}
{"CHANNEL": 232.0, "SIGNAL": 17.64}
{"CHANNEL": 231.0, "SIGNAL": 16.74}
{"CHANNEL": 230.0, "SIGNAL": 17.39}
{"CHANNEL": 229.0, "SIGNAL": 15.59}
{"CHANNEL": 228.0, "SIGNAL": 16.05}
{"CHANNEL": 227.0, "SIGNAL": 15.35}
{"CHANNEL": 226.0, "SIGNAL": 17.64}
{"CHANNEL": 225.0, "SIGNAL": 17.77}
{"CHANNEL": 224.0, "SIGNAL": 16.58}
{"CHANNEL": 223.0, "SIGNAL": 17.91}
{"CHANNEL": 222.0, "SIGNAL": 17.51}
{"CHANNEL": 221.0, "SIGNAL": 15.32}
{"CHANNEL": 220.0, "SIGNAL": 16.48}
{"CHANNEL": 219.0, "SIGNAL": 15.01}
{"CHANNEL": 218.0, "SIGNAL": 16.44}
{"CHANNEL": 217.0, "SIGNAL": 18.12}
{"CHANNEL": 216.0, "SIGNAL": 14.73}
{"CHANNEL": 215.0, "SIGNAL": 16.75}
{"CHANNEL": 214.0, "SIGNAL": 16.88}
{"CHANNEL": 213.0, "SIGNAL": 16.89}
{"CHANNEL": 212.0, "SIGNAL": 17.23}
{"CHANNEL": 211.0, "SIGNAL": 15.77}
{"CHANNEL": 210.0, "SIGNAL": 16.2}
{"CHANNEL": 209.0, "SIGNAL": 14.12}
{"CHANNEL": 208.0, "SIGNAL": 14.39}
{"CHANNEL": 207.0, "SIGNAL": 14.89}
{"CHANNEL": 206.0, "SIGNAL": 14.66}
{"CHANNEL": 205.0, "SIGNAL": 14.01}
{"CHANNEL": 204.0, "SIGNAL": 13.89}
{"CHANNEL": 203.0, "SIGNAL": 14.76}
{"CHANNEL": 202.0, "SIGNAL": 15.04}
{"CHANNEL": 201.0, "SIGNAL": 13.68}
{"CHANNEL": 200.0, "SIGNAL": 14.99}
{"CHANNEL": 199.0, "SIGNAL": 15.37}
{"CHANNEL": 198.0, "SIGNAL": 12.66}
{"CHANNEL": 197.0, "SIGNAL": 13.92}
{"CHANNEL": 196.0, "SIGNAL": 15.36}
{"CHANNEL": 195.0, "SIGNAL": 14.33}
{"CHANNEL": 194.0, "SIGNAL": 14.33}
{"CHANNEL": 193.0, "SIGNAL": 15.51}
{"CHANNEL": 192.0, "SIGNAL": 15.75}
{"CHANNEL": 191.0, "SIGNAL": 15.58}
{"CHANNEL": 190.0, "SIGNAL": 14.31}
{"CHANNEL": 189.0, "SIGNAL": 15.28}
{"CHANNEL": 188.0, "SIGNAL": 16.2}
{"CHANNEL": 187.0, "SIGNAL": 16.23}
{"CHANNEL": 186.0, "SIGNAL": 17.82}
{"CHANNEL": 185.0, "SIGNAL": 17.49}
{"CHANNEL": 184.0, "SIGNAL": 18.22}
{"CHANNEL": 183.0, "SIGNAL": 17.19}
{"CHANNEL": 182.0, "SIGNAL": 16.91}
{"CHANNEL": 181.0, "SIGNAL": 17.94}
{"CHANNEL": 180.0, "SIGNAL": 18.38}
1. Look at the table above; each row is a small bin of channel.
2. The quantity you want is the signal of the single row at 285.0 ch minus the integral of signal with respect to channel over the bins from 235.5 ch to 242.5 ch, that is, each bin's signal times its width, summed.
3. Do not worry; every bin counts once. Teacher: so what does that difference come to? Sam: -106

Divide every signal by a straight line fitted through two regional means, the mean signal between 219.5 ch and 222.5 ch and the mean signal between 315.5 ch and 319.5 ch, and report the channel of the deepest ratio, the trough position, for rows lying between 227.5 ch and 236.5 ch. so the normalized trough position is 229.0 ch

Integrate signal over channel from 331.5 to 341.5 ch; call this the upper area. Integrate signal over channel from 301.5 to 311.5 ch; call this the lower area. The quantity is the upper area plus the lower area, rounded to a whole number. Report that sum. 326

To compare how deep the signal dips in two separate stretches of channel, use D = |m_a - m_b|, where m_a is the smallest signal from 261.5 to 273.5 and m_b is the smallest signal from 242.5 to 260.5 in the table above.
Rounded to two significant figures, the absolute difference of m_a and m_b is 2.0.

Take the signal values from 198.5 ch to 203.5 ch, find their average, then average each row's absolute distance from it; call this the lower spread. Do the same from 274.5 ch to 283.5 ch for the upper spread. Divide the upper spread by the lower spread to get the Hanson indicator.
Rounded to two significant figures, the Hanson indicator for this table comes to 1.9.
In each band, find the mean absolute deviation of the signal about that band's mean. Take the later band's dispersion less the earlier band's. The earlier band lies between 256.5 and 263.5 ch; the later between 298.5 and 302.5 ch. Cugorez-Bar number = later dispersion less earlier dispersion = 0.0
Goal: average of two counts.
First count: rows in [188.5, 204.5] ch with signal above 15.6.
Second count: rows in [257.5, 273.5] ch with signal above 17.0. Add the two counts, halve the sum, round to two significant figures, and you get 3.0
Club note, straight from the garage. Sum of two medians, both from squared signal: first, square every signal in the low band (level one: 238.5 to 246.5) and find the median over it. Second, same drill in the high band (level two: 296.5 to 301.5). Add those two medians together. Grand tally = 552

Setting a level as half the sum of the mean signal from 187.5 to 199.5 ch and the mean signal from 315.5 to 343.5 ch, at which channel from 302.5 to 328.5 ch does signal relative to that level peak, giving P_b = 313.0 ch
